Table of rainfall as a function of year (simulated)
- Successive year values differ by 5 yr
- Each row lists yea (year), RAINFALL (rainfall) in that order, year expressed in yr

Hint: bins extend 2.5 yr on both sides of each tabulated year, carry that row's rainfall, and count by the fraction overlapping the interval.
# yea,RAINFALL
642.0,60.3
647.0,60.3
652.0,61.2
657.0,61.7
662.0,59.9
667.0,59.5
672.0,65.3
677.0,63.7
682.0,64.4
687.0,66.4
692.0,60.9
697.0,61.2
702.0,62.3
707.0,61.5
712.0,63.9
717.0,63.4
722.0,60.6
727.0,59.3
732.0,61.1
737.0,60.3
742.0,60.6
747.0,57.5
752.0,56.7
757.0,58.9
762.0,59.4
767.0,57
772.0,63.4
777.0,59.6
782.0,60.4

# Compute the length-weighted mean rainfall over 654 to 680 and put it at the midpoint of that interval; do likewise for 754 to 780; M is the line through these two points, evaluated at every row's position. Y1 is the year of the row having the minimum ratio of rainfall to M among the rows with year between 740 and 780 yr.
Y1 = 752.0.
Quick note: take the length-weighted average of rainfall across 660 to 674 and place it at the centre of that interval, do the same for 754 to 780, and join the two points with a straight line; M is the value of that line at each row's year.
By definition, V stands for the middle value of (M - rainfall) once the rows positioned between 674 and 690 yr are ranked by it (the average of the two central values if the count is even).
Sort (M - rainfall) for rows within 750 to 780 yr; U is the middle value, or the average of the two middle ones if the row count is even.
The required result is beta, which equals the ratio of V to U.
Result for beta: -5.2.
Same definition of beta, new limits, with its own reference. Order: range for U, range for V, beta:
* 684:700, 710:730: 5.5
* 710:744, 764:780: 0.3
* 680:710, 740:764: -0.8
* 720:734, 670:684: 23.0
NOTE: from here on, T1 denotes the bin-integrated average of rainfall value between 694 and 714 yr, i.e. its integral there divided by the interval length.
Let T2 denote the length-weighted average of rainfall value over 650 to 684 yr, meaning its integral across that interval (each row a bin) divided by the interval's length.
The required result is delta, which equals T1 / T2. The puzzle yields 1.00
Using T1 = 62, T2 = 62.2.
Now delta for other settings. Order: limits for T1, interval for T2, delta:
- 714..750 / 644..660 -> 0.99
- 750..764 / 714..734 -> 0.95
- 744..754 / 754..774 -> 0.96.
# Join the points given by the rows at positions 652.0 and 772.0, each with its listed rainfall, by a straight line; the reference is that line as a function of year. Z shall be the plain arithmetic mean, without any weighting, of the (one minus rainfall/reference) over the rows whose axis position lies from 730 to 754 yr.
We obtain 0.06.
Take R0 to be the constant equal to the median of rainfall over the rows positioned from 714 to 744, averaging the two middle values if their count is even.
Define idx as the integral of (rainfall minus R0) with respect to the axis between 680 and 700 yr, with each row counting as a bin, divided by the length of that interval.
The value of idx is 2.6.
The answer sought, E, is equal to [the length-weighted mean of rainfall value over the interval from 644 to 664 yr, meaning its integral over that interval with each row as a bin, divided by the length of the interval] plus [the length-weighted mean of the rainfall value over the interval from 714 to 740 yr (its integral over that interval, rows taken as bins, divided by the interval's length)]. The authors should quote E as 121.8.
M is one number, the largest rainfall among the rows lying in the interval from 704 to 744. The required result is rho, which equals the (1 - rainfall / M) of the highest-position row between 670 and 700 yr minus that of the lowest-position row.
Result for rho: 0.06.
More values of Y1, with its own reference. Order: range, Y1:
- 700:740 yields 727.0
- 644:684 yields 667.0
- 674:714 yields 692.0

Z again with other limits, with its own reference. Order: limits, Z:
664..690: -0.04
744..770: 0.08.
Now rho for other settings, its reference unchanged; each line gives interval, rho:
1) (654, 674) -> -0.06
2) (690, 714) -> -0.05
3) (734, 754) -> 0.06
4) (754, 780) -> -0.01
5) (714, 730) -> 0.06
